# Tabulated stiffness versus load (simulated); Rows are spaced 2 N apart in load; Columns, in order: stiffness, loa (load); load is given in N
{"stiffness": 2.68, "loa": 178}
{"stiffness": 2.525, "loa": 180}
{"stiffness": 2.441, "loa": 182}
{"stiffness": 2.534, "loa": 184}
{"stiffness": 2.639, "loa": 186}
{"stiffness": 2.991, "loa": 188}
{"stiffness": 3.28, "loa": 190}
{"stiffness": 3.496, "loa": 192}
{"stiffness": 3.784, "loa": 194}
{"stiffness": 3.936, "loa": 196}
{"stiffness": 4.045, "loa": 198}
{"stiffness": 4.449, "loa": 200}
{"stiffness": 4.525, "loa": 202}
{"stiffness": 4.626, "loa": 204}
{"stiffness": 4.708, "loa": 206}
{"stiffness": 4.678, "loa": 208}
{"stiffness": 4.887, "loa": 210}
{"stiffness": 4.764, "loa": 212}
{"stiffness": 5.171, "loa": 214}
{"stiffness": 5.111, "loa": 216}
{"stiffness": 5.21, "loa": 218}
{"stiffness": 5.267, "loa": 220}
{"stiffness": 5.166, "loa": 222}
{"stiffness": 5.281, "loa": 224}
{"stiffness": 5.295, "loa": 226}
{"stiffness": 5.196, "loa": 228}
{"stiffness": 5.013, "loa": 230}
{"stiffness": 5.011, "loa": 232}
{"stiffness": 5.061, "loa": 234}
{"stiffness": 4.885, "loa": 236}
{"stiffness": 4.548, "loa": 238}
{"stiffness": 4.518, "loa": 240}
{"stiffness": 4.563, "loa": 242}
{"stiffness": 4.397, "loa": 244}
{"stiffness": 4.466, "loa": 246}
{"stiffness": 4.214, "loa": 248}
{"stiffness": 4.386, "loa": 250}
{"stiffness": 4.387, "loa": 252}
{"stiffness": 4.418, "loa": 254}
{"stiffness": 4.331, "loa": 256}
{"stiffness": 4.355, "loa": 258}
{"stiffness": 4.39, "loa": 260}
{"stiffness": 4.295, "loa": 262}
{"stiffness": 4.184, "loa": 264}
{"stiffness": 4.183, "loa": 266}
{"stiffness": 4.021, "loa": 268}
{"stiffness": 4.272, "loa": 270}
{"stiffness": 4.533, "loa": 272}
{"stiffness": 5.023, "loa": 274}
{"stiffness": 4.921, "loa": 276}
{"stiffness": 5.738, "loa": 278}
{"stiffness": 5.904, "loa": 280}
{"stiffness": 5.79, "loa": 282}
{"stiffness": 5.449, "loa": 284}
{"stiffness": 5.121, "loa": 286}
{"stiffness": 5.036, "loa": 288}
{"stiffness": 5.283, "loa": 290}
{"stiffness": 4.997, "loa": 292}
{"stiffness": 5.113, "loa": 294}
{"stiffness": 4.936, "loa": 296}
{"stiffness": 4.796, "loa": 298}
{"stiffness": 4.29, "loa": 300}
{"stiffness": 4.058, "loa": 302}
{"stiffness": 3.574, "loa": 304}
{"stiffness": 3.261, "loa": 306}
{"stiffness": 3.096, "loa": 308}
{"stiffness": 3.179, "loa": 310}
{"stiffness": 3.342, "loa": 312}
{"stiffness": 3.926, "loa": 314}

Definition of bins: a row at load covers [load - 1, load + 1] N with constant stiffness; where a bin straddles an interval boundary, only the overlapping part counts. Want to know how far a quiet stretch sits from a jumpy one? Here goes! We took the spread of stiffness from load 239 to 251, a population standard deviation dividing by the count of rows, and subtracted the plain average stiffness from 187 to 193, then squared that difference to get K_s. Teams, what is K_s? 10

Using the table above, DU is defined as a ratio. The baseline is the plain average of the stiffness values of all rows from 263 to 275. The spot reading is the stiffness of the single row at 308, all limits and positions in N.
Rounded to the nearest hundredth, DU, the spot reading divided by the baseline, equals 0.71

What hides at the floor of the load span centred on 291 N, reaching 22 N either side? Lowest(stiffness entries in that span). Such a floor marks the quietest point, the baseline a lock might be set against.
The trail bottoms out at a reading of 3.096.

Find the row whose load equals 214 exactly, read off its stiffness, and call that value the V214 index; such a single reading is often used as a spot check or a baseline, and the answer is 5.171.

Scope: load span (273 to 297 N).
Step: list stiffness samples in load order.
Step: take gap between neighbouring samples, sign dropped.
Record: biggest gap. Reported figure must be 0.8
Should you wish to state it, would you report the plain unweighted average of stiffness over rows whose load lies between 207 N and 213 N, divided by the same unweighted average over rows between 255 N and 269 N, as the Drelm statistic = 1.12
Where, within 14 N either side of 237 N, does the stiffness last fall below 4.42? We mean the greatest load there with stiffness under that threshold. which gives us 250 N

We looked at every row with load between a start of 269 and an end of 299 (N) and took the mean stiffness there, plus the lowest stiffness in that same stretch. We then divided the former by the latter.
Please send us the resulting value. 1.200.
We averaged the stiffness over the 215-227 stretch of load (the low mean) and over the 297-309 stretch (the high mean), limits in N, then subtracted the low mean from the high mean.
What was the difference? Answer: -1.4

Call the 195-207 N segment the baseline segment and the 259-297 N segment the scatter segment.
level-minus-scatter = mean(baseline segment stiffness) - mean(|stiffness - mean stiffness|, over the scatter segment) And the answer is 3.91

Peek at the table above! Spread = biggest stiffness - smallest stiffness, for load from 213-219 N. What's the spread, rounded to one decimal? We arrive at 0.1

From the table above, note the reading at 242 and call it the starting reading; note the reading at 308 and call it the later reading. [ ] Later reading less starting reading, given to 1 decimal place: -1.5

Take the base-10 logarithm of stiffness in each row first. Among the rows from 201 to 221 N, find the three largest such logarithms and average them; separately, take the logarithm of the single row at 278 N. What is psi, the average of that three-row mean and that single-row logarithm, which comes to 0.738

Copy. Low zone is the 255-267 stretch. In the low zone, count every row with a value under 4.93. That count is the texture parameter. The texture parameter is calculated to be 6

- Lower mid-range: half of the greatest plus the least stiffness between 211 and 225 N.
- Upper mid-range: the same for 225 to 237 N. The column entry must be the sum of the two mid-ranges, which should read 10.1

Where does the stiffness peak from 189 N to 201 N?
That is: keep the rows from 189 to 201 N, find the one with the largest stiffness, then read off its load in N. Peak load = 200 N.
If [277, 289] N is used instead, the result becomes 280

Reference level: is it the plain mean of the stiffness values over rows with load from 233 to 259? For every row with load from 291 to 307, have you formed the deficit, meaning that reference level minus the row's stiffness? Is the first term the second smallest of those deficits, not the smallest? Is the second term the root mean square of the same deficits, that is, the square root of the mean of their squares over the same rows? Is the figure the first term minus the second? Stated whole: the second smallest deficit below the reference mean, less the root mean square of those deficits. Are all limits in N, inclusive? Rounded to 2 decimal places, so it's -1.16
